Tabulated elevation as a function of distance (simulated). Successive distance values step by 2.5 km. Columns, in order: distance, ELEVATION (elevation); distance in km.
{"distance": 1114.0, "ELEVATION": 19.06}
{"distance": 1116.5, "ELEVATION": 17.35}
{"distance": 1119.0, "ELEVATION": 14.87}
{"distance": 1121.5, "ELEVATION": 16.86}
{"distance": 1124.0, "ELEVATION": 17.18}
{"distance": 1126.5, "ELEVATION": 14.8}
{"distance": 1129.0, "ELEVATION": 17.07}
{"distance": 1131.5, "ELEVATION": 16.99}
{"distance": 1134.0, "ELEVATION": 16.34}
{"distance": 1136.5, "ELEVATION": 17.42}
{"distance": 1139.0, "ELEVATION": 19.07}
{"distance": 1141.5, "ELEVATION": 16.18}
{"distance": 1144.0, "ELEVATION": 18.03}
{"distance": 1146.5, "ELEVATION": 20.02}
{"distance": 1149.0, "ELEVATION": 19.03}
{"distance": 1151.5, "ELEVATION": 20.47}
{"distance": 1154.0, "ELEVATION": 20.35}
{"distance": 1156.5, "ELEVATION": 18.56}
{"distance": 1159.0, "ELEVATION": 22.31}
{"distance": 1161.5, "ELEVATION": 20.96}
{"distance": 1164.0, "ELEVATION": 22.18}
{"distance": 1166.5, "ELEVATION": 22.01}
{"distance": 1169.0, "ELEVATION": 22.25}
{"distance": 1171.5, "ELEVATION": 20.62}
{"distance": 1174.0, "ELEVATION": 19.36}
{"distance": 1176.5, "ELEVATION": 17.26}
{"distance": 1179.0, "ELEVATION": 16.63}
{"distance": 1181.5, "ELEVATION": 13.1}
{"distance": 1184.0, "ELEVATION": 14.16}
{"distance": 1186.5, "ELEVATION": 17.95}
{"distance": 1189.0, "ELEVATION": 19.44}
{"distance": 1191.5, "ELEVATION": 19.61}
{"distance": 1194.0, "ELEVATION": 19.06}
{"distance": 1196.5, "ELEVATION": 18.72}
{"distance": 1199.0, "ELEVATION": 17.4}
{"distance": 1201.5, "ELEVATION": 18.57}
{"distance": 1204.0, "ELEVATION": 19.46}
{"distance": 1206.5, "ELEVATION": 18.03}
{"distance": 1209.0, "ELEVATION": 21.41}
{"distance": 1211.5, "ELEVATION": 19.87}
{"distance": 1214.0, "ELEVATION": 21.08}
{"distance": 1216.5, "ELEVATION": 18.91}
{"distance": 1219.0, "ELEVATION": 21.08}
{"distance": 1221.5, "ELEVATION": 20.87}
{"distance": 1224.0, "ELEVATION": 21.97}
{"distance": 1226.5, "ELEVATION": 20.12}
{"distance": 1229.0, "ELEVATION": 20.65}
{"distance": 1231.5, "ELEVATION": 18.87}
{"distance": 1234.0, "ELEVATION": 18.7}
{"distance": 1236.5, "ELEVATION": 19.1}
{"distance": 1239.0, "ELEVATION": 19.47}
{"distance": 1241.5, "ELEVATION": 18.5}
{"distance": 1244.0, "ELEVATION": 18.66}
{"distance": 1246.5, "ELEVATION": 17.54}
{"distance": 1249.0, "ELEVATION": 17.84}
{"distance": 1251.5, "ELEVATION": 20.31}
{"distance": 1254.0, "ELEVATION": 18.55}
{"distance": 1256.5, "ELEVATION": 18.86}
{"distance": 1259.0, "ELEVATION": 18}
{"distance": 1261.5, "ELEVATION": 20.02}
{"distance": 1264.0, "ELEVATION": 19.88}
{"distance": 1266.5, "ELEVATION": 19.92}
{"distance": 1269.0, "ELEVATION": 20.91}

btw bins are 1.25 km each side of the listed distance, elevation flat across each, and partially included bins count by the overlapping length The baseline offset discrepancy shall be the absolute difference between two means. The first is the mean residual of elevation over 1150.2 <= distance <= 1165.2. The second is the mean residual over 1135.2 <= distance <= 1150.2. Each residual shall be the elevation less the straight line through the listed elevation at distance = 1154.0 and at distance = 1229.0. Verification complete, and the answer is 2.5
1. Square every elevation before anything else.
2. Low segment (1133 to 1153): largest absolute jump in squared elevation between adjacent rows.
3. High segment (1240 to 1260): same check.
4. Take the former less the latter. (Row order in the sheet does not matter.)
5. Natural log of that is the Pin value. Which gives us 2.0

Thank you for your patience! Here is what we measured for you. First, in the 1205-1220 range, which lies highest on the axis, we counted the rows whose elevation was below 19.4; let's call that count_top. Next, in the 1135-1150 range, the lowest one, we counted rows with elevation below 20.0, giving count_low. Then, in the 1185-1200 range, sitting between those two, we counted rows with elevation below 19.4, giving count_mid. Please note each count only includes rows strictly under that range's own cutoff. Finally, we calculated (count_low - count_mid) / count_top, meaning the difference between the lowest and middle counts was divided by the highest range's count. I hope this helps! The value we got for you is 0.50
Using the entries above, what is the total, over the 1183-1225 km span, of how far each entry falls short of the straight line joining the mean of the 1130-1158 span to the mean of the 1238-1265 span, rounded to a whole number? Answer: -10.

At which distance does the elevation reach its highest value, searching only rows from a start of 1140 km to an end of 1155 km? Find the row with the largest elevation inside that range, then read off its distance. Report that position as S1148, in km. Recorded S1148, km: 1151.5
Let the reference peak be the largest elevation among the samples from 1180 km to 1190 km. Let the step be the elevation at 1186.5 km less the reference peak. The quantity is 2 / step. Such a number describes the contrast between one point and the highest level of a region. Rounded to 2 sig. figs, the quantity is -1.3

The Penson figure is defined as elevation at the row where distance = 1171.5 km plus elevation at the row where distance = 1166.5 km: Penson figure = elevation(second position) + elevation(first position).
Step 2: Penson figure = 43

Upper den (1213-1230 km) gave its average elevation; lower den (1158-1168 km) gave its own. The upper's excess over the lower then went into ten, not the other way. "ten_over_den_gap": -8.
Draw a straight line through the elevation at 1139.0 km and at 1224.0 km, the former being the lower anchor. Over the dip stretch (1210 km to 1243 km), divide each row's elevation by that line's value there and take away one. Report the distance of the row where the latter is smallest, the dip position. 1241.5 km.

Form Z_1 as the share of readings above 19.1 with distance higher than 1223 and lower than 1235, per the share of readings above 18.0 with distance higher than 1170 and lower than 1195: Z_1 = 1.2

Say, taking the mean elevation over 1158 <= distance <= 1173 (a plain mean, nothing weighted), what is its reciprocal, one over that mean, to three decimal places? 0.046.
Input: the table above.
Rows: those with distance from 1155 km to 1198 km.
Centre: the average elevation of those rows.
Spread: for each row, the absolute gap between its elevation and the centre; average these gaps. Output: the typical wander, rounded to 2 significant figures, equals 2.0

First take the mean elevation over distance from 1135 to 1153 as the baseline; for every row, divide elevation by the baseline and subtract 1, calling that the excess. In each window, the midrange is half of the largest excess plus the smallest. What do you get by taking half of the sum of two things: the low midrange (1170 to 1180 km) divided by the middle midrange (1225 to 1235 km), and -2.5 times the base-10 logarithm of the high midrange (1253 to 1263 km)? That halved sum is 2.1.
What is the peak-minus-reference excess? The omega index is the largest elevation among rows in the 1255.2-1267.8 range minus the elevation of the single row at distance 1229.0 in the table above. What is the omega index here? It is -1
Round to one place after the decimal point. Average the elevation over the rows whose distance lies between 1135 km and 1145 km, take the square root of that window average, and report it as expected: 4.2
